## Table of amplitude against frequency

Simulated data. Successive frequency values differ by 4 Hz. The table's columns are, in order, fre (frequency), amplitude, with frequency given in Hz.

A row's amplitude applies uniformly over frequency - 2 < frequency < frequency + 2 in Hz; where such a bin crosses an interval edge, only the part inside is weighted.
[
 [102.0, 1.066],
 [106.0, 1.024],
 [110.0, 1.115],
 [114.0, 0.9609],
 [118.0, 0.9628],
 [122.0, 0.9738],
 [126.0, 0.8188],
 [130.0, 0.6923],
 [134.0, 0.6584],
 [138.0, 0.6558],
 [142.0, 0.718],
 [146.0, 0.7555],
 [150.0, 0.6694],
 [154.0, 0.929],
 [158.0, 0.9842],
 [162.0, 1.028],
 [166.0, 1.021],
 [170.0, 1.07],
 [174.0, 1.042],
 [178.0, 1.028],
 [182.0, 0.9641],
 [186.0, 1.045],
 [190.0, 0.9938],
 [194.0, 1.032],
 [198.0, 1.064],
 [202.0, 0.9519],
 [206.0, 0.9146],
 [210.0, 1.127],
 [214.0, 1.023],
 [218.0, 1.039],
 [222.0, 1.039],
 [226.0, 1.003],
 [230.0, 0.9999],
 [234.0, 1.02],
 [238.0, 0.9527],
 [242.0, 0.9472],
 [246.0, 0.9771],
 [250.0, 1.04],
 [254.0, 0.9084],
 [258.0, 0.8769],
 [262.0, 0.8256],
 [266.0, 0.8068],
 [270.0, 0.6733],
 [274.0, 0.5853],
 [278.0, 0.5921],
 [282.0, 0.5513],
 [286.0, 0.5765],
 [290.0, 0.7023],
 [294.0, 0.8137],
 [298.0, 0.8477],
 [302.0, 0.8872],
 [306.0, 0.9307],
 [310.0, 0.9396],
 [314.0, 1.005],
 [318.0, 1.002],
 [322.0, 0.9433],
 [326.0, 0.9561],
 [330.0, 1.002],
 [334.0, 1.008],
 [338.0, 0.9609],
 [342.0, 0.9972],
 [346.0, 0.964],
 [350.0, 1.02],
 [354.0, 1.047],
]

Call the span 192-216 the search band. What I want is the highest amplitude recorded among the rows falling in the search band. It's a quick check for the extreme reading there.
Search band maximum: 1.127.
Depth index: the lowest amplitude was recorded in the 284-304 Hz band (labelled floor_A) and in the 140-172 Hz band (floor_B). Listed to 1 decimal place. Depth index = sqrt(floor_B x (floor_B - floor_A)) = 0.2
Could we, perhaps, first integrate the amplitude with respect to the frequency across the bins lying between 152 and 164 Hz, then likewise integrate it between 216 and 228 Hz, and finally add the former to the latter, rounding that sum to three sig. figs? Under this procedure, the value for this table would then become 24.1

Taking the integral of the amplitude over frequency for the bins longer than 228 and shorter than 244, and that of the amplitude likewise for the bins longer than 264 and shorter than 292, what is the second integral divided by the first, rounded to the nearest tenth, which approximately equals 1.1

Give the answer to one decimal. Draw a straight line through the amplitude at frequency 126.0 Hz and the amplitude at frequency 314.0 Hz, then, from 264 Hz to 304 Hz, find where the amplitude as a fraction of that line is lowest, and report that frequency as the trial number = 282.0 Hz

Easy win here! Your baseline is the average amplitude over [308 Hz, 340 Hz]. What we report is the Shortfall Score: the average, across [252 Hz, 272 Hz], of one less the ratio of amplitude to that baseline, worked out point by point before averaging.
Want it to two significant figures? 0.16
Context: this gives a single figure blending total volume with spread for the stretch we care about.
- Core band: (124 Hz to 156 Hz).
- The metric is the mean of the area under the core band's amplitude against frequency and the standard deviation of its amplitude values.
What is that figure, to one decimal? 11.8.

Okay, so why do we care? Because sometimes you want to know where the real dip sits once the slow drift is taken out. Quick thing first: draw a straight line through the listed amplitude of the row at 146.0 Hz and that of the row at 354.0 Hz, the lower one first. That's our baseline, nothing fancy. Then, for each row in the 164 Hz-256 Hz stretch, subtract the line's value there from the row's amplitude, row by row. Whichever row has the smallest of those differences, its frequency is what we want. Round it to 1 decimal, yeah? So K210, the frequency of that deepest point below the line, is 254.0 Hz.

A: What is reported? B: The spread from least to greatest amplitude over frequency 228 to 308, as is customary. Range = 0.49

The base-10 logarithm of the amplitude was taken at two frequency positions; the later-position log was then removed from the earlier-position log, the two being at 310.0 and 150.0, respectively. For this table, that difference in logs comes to -0.15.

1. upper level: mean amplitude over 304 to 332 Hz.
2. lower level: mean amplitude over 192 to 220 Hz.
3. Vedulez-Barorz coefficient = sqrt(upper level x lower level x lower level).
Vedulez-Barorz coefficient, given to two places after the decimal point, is 1.01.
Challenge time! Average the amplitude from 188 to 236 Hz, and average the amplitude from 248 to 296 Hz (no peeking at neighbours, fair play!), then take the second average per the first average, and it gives 0.73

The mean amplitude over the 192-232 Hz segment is 1.02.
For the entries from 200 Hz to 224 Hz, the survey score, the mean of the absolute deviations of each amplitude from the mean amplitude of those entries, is 0.055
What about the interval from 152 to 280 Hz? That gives 0.092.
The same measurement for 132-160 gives 0.108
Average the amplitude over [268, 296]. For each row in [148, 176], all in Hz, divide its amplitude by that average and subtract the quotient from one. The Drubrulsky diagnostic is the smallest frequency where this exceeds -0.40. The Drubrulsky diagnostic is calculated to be 150.0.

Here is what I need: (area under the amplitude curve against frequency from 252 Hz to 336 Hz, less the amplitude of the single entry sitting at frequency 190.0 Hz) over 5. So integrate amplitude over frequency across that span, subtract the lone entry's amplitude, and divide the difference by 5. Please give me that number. 13.7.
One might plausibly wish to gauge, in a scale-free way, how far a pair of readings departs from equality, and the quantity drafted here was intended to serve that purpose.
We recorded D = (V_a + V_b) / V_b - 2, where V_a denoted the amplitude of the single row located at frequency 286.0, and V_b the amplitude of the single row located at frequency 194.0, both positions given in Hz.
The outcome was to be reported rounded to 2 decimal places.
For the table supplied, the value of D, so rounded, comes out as -0.44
